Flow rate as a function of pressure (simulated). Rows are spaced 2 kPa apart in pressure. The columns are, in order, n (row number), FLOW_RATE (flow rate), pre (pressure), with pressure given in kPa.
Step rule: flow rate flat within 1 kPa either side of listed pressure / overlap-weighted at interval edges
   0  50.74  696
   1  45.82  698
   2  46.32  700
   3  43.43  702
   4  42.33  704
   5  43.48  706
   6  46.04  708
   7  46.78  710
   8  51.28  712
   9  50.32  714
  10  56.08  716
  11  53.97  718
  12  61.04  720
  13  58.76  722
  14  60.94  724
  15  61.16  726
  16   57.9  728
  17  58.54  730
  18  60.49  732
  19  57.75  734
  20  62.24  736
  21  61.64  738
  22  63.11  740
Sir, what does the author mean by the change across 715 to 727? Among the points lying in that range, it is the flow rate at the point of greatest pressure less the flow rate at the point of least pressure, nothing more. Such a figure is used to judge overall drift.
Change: 5.1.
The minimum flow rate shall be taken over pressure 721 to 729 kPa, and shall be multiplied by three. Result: 174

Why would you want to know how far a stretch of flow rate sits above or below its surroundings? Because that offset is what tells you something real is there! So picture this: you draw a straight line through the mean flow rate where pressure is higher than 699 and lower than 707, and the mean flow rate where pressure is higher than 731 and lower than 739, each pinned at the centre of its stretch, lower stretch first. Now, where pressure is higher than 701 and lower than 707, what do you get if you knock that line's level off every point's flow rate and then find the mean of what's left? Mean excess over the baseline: -1.3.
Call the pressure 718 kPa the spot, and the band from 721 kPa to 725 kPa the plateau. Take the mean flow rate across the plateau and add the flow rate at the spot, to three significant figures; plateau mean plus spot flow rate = 114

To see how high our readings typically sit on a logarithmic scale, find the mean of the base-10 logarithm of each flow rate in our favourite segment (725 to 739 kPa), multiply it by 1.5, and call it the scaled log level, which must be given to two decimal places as 2.67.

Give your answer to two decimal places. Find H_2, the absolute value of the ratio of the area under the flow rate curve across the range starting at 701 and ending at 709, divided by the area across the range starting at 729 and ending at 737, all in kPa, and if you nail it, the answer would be 0.73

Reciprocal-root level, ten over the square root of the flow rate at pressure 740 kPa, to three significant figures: 1.26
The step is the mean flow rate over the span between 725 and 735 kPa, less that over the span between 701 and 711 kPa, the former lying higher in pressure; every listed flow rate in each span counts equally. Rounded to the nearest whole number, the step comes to 15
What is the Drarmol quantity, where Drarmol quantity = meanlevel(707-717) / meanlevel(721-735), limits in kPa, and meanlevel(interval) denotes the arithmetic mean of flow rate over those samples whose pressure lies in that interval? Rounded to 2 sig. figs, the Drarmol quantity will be 0.84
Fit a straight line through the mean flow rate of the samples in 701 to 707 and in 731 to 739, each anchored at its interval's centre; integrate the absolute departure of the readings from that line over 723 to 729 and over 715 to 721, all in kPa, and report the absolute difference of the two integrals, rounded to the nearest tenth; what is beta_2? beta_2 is 9.2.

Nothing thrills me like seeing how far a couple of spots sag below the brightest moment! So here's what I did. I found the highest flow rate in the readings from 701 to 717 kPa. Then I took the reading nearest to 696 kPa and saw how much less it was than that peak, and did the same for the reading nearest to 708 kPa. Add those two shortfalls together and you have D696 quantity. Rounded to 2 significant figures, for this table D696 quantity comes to 15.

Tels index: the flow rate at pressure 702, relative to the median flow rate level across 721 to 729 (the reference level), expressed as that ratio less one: -0.27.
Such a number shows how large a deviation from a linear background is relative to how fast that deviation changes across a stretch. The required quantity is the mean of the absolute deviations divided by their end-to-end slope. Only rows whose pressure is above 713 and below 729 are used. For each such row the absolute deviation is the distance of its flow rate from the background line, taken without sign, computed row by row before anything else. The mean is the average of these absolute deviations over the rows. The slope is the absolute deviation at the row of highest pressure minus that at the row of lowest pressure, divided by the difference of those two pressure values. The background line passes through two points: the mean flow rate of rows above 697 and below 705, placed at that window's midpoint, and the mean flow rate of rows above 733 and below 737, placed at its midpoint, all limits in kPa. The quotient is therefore 55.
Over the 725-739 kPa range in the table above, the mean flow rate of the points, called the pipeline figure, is 60.0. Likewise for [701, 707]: 43.1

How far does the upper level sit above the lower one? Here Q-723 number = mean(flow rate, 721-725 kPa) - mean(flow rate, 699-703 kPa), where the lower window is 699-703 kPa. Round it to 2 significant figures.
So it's 15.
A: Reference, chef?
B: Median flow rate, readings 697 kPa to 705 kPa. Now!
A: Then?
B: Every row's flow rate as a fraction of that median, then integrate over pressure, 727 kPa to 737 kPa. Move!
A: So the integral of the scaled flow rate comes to 13.3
